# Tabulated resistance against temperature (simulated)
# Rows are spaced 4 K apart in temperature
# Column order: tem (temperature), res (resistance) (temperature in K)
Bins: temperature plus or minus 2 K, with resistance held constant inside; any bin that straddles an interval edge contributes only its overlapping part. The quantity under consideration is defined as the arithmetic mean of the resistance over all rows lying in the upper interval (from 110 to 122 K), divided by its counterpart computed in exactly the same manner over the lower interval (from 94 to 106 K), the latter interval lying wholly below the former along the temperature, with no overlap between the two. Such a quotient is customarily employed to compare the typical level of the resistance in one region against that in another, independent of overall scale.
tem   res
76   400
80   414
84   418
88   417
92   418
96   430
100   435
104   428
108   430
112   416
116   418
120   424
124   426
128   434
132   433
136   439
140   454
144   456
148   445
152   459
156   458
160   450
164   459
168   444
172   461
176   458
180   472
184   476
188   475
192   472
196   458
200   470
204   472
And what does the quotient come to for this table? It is 0.973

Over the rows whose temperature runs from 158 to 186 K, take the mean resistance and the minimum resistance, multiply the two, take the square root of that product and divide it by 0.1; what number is 4519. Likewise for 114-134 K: 4225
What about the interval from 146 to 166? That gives 4496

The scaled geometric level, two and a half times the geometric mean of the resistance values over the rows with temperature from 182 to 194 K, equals 1186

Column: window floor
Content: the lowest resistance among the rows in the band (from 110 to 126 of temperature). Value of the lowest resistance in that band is 416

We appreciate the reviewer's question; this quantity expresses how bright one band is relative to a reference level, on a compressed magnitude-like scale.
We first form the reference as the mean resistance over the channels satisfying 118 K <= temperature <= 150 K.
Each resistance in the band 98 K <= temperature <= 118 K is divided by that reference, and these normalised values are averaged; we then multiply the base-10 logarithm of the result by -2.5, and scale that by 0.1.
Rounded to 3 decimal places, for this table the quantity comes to 0.003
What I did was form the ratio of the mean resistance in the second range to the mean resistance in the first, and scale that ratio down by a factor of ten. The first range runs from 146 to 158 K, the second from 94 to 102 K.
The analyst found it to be 0.095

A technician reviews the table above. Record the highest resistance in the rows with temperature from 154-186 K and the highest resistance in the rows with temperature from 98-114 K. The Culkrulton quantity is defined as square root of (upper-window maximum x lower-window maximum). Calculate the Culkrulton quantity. 455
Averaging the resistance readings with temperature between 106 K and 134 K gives 426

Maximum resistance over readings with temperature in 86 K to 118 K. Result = 435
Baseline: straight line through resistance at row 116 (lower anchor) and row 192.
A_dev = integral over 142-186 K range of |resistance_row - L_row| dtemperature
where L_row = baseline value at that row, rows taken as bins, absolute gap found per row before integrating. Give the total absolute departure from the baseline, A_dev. 368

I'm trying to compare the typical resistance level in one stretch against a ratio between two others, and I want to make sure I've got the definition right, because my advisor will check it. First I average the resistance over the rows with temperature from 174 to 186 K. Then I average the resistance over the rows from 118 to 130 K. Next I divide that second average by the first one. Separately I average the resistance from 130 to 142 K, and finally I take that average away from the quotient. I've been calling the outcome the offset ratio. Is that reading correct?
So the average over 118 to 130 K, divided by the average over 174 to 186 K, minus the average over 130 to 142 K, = -441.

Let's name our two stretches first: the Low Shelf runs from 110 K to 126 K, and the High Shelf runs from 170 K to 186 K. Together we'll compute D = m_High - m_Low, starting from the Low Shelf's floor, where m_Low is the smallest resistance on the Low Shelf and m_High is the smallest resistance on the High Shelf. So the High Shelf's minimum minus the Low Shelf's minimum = 42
